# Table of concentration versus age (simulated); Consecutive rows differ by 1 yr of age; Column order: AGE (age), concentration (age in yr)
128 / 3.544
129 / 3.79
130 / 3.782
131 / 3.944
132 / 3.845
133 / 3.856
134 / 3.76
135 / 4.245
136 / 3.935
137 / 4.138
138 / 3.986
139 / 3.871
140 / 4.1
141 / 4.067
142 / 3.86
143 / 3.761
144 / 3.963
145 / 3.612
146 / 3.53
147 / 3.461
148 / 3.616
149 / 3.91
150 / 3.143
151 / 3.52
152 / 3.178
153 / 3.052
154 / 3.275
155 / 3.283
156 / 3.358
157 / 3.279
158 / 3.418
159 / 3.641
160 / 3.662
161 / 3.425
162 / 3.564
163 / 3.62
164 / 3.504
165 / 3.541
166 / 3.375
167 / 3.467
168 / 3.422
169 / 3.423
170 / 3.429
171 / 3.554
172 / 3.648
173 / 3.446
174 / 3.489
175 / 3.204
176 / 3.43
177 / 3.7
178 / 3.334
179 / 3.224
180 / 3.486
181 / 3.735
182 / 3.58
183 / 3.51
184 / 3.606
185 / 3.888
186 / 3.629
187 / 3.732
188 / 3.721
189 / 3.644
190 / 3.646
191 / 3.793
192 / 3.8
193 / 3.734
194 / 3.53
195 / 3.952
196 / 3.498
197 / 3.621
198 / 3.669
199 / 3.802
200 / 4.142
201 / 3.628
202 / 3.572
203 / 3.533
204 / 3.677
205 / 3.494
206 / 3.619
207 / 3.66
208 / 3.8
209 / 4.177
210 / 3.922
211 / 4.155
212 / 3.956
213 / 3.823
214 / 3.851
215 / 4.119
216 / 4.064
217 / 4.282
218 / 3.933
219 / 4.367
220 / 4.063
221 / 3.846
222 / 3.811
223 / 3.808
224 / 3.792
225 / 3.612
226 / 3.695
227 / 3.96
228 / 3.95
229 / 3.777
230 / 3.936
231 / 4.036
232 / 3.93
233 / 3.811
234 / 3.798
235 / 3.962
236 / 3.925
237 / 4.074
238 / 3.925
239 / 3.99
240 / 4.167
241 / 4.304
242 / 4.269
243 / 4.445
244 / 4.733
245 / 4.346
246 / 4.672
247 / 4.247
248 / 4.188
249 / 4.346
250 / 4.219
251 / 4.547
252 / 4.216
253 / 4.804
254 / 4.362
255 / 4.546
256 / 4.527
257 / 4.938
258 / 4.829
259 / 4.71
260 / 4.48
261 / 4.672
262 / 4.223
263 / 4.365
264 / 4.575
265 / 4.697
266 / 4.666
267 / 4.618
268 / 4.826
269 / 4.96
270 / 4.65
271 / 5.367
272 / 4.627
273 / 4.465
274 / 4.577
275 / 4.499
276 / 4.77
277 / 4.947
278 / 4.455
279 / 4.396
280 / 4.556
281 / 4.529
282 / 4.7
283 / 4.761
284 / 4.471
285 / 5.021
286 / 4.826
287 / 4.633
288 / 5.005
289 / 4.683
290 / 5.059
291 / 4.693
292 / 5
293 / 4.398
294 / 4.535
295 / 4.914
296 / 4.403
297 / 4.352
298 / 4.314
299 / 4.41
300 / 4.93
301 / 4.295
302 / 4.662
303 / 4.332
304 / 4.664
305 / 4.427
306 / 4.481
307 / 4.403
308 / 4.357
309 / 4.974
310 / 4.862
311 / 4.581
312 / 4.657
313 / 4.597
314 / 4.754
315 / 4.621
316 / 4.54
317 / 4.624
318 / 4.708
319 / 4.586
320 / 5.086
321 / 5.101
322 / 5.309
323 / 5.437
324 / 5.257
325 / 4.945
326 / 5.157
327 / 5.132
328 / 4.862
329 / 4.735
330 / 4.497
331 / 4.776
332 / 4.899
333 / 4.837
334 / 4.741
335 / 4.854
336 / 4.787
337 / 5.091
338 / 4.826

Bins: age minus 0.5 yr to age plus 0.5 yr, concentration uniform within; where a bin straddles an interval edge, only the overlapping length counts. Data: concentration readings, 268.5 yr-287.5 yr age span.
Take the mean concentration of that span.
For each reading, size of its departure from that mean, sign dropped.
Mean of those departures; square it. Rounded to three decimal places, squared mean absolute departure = 0.035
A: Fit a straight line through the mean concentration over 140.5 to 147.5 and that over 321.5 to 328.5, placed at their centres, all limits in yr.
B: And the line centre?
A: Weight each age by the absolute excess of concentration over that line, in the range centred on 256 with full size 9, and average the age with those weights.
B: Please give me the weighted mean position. 255.4 yr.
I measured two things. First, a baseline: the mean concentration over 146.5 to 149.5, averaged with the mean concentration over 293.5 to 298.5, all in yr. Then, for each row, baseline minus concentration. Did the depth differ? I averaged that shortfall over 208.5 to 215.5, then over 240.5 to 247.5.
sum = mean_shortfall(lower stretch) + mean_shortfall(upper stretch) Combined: -0.27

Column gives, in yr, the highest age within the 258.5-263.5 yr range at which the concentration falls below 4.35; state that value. 262 yr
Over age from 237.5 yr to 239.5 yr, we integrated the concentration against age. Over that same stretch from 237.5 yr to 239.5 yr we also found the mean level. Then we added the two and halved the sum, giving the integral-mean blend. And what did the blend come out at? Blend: 5.94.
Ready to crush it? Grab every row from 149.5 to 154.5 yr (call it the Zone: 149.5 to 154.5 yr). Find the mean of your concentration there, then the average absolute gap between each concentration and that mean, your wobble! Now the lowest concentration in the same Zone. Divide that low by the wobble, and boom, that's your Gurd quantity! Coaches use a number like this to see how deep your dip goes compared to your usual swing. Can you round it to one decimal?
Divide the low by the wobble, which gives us 23.3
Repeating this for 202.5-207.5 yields 52.6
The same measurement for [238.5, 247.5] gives 22.7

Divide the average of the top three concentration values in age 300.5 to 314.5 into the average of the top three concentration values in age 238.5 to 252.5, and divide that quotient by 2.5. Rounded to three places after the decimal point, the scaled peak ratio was 0.383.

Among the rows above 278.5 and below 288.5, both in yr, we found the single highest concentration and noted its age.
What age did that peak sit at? 285 yr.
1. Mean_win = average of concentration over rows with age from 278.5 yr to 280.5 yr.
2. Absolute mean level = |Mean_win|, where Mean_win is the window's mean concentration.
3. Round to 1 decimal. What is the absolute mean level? 4.5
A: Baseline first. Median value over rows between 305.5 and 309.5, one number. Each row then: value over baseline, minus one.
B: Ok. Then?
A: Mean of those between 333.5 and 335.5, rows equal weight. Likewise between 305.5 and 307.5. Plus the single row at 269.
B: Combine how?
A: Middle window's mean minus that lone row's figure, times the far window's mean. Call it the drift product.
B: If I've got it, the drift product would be -0.009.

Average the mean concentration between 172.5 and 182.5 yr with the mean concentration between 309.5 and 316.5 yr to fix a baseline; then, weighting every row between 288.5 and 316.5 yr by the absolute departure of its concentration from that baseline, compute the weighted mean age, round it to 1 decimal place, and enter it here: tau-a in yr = 302.2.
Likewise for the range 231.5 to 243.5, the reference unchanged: 238.0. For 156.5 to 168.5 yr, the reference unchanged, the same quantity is 162.5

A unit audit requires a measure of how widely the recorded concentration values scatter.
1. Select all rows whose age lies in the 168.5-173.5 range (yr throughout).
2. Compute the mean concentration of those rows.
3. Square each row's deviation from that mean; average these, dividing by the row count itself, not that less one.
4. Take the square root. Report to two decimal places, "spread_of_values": 0.09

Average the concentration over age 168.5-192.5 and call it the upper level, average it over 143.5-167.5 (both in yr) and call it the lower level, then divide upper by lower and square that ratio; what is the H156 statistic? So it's 1.1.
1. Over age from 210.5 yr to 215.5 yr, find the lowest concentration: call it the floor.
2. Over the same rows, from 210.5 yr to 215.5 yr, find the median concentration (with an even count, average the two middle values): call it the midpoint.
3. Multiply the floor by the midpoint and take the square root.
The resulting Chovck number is 3.9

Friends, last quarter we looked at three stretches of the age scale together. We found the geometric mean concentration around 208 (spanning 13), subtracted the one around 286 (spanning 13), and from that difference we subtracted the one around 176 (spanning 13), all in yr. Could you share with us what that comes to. -4.5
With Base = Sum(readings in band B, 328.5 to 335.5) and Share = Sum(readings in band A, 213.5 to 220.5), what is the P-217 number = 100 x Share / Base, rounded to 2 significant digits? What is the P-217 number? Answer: 86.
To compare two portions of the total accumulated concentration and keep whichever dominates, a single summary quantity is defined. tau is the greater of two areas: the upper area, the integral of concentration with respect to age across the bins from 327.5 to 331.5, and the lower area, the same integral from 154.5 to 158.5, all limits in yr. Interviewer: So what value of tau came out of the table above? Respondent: 18.9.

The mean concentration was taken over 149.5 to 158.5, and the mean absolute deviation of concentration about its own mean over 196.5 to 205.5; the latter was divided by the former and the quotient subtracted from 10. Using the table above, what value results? 9.961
